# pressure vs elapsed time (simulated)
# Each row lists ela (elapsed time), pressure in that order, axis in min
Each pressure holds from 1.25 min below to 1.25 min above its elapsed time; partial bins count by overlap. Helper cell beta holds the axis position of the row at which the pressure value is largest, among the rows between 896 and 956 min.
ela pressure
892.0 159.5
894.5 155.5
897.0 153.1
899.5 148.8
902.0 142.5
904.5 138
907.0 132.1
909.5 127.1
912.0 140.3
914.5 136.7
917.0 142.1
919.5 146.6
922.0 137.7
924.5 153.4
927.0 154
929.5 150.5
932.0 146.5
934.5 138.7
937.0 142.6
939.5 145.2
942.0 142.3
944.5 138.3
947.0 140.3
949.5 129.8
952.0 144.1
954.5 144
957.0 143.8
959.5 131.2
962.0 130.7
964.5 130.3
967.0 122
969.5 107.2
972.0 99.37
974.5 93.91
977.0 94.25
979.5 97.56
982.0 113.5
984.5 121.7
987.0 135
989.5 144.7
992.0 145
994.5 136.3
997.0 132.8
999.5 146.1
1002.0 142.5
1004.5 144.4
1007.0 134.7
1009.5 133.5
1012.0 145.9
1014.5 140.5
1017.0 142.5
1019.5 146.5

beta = 927.0 min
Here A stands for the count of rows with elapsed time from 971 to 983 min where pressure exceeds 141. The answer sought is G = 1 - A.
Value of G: 1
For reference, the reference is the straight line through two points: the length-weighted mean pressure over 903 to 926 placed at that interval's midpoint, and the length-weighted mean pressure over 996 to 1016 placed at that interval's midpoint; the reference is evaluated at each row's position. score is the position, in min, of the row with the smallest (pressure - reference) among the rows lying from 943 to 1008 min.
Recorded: 974.5 min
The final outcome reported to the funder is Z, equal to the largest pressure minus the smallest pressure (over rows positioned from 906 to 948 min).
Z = 27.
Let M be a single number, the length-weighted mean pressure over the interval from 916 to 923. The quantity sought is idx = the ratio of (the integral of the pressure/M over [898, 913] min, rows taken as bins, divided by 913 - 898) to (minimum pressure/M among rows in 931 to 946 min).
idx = 1.00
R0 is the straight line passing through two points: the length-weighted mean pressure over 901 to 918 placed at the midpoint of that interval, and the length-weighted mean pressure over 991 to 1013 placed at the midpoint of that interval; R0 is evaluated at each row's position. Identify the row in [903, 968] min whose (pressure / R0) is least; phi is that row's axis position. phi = 967.0 min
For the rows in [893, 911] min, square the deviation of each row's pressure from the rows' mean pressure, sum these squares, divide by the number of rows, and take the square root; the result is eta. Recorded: 9.9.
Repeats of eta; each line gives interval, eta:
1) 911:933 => 6.1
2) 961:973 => 12.6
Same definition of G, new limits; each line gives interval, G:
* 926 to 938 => -3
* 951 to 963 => -2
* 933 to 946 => -2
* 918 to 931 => -3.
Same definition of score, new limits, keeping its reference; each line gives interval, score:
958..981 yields 974.5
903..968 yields 967.0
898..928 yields 909.5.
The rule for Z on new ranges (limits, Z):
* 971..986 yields 28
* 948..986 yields 50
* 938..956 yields 15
